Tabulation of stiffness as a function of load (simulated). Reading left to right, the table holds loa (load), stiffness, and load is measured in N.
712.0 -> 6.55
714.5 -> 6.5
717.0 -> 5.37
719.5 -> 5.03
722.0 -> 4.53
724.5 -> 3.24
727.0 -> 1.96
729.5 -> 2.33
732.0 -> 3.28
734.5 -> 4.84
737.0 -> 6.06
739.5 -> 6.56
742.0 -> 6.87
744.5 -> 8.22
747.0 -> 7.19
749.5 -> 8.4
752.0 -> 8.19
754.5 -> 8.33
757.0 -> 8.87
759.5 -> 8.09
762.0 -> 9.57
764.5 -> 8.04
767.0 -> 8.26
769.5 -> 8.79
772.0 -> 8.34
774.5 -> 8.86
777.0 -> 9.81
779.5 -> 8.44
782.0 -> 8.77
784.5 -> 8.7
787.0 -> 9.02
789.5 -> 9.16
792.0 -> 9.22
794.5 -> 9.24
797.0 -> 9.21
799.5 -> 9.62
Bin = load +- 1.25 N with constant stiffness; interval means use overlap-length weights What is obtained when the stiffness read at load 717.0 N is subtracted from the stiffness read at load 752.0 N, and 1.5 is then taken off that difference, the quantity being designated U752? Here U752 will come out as 1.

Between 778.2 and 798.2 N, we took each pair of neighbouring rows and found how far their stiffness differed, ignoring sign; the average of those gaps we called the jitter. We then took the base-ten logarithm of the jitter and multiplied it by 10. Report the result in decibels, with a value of -8.6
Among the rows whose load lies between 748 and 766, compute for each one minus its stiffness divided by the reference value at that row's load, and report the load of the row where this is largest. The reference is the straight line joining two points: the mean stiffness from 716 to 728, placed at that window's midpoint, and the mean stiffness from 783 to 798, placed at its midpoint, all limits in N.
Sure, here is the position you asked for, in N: 764.5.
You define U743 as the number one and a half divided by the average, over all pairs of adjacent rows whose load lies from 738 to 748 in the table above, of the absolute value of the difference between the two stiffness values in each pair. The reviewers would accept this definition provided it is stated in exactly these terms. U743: 1.7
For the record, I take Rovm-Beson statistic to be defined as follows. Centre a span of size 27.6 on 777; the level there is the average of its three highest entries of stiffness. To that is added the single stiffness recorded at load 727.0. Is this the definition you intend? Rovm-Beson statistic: 11.3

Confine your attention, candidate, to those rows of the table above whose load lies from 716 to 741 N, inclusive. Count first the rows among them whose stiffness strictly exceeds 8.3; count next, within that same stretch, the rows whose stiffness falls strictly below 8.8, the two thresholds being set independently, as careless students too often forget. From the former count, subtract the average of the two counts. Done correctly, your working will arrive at -5.0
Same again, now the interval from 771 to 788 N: 1.5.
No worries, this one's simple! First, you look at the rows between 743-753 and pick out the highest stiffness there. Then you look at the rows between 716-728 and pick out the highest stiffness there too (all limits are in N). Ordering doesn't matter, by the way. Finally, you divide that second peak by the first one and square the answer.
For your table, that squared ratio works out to 0.41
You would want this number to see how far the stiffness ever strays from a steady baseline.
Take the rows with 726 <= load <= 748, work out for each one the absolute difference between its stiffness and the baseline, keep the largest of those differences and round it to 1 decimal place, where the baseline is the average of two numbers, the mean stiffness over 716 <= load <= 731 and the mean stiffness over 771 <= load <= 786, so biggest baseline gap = 4.3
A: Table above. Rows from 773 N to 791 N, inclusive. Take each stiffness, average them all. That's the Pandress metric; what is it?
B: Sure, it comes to 9.0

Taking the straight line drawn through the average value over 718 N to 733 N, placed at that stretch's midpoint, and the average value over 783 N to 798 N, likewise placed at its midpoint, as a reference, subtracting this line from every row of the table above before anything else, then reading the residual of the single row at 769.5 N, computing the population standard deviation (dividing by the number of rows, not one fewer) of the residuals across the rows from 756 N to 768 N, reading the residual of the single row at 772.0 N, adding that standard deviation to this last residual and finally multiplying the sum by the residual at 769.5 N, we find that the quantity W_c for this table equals 2.5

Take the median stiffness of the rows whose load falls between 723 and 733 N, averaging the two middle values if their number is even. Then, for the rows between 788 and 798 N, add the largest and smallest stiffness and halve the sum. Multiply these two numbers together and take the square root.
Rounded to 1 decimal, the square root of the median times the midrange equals 5.1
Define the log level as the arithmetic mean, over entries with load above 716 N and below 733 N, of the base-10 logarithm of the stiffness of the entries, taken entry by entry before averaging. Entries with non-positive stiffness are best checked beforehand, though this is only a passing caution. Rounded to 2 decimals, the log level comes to 0.54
